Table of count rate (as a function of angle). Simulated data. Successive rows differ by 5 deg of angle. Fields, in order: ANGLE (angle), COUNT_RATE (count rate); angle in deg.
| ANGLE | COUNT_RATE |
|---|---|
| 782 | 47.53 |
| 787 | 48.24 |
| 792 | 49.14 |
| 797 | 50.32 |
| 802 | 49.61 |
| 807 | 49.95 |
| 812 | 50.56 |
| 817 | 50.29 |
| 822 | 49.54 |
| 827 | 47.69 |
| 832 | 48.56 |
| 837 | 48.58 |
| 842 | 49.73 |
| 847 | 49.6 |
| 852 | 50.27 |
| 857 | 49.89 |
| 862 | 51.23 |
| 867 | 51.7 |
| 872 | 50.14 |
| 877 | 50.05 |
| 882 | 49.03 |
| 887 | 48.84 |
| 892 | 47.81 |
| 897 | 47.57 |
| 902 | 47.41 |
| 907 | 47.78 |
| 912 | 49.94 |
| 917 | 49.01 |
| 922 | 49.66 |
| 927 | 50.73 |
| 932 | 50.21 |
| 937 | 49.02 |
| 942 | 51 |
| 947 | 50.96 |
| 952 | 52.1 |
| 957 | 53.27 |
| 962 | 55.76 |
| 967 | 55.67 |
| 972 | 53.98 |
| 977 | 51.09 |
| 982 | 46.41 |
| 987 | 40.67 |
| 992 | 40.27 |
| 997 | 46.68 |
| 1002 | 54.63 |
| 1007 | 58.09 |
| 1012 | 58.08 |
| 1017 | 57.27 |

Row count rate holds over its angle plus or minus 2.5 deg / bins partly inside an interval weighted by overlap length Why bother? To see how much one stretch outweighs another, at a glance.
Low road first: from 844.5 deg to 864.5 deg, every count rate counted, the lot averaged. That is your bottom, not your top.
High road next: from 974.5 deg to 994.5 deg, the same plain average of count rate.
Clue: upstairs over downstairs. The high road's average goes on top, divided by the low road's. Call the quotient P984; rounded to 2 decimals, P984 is 0.89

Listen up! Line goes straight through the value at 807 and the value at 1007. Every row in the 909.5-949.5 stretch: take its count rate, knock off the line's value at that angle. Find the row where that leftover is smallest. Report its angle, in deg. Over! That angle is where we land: 937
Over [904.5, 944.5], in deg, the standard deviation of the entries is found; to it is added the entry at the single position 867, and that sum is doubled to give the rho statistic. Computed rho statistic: 105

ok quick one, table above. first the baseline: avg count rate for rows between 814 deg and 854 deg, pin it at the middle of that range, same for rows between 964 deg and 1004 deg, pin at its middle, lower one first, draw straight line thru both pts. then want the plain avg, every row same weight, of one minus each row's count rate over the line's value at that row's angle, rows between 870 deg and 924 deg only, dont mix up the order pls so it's 0.00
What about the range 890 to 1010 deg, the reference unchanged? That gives -0.02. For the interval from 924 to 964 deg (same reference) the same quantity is -0.06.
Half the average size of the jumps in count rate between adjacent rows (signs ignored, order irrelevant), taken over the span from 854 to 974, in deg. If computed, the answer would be 0.47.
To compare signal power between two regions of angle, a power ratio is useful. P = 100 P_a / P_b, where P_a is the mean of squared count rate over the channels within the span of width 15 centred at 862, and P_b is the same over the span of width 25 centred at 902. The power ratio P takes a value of 112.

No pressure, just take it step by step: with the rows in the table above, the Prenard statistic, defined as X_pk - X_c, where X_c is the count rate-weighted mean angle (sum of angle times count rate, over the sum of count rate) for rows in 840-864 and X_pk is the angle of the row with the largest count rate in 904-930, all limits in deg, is 74.9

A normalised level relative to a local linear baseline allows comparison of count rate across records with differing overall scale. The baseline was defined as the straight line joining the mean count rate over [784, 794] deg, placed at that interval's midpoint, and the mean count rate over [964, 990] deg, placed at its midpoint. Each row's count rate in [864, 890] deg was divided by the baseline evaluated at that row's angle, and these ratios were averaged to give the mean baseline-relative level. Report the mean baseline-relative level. 1.02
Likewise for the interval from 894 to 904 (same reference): 0.97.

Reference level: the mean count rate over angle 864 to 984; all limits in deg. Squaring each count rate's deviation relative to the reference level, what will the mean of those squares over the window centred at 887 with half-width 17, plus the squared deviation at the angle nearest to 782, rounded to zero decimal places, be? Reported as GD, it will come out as 12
